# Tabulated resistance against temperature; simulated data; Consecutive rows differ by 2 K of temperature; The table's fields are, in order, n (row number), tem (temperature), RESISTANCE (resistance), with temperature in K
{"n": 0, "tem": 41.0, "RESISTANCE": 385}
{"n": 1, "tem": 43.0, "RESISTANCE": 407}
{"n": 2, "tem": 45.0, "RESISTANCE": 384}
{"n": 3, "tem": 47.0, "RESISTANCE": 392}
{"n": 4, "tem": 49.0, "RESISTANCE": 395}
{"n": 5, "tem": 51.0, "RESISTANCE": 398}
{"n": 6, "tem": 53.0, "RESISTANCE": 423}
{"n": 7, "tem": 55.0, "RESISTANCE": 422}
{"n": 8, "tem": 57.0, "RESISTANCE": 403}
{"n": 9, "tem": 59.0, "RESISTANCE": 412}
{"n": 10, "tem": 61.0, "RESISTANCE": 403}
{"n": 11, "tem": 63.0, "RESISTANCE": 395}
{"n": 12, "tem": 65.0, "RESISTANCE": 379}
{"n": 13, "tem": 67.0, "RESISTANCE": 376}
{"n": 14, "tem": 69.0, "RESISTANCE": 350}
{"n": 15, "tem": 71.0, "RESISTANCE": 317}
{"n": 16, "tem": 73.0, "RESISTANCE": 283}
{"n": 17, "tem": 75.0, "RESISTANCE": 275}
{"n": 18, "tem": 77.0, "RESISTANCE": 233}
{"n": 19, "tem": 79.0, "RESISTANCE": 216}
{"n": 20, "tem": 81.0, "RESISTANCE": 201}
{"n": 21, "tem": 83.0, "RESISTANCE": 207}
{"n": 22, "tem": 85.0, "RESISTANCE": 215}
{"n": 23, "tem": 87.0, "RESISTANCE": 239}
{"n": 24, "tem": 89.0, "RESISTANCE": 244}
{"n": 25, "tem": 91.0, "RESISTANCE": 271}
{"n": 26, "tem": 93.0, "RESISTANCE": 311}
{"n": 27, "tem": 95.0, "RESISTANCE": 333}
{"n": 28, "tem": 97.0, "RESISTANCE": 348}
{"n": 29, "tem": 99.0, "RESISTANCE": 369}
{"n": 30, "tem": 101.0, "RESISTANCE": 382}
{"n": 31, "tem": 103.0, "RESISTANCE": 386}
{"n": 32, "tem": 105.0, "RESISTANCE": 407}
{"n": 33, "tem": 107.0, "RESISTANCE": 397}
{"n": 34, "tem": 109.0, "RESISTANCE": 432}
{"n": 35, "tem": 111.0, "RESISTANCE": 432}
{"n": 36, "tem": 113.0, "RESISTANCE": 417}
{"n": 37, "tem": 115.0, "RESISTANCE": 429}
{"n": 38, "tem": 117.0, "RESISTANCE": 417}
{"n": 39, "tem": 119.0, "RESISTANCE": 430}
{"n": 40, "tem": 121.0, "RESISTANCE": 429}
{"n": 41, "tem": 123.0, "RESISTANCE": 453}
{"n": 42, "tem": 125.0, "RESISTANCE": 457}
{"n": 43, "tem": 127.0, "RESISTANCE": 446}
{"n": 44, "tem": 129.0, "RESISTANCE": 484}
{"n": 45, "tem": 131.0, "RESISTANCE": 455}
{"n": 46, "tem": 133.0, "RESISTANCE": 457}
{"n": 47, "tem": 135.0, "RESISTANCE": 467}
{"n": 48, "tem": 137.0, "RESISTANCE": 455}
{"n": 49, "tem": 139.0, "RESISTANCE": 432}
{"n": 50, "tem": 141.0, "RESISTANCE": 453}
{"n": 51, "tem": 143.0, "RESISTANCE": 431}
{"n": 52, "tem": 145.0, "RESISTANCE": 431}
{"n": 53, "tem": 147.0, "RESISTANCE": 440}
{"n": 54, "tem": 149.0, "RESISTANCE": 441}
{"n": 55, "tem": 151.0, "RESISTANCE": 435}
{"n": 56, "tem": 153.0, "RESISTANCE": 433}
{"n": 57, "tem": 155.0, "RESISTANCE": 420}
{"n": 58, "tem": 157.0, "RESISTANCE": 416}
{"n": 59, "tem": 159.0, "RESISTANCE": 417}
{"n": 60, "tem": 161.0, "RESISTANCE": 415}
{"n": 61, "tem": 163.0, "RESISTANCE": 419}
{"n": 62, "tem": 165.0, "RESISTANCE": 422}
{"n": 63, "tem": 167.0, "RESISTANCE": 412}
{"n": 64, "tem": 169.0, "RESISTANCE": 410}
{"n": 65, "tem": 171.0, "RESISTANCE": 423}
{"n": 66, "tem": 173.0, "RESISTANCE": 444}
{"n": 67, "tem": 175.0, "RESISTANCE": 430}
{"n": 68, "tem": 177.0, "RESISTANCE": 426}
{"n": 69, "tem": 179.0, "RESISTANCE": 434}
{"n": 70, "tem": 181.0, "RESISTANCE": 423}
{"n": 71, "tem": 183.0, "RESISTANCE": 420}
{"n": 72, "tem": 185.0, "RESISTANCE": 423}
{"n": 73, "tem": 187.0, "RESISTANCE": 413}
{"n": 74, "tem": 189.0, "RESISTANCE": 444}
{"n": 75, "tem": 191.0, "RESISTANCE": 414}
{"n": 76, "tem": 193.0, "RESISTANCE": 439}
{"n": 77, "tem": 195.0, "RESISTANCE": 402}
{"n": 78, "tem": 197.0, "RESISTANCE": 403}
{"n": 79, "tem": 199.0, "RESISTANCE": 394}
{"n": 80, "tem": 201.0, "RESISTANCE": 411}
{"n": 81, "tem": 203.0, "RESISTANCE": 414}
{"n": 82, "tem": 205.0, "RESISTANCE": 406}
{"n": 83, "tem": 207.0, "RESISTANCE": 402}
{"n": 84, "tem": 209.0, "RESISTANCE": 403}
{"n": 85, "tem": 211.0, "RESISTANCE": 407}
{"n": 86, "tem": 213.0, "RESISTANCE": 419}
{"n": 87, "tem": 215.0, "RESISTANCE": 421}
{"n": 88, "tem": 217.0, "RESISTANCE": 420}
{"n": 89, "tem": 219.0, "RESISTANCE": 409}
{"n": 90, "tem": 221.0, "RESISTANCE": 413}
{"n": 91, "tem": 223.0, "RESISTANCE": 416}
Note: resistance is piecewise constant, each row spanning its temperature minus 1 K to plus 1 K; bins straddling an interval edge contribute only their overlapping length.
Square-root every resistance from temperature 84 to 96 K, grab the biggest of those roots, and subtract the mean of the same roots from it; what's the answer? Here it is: 1.9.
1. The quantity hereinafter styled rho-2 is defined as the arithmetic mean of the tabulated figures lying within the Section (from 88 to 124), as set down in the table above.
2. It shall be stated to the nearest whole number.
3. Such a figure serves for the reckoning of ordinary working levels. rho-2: 383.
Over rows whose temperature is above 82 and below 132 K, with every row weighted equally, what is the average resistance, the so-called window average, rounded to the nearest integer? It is 376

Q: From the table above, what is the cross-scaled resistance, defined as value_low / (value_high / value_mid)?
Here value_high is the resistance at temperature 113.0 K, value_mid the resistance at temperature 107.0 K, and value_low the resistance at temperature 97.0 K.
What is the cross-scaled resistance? 331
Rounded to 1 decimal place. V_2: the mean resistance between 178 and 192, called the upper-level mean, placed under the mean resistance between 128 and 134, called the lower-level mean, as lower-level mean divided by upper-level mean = 1.1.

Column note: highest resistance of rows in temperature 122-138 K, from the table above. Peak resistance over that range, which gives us 484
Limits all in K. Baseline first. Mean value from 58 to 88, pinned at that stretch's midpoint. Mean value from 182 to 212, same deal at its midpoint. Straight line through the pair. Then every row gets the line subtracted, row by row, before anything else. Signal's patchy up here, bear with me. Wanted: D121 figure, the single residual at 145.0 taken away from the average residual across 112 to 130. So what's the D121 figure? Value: 31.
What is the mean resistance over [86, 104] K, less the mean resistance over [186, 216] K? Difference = -92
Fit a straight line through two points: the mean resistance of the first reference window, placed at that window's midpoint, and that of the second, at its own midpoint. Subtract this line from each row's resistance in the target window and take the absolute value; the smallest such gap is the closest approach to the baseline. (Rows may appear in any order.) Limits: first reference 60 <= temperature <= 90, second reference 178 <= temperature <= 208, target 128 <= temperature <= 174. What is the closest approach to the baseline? 20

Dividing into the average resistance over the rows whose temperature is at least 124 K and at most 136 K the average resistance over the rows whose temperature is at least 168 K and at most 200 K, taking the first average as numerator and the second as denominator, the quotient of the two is 1.09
